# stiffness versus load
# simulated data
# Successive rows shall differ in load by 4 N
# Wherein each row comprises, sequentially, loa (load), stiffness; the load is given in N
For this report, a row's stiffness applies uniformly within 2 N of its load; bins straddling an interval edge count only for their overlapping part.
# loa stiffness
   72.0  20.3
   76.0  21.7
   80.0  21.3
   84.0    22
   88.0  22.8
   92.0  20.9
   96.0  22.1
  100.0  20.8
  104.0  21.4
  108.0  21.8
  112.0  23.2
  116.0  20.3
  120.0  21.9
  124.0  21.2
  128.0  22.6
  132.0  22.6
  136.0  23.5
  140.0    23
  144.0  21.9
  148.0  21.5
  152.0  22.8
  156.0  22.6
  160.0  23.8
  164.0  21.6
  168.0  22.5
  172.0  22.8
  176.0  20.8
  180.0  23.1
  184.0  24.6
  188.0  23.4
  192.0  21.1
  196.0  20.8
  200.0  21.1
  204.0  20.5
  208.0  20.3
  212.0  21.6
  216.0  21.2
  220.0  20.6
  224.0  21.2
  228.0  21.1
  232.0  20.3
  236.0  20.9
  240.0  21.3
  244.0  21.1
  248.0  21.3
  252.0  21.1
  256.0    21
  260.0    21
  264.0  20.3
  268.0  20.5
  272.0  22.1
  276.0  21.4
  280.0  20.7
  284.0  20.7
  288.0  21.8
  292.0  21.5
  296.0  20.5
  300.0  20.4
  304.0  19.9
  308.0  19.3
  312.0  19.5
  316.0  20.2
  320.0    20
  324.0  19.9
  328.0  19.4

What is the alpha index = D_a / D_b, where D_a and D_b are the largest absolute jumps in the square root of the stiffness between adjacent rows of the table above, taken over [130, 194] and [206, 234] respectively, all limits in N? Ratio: 1.73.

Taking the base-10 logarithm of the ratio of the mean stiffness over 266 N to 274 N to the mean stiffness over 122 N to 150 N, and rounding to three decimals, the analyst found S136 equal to -0.020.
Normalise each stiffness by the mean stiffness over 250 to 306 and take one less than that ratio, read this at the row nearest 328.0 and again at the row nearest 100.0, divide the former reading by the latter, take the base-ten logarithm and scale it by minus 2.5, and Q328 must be -2.7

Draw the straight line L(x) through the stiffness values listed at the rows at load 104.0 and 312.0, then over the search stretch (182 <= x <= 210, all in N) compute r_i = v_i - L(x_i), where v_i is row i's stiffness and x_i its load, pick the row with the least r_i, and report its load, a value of 208.0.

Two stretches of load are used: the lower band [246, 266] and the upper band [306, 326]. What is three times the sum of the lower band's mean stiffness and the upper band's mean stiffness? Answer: 122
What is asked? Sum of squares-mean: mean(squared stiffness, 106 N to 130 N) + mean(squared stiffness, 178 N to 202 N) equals 979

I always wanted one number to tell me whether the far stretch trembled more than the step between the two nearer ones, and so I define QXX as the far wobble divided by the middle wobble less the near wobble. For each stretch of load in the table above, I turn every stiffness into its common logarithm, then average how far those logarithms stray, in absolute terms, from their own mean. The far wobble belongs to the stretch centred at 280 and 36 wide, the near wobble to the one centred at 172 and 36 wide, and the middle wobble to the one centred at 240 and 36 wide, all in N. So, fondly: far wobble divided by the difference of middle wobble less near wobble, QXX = -1.0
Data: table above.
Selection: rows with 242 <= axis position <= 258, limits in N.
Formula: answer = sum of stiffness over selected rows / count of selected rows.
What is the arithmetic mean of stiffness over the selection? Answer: 21.1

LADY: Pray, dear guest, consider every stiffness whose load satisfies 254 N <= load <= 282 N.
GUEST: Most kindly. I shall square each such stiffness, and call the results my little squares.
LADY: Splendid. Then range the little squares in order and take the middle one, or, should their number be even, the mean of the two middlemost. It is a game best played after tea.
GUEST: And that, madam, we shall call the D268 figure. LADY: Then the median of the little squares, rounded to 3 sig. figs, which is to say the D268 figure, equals 441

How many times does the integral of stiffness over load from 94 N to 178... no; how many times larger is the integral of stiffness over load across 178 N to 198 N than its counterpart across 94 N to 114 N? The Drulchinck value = 1.03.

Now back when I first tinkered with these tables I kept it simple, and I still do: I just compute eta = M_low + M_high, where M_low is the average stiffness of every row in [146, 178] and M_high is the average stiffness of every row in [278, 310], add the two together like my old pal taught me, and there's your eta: 42.9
